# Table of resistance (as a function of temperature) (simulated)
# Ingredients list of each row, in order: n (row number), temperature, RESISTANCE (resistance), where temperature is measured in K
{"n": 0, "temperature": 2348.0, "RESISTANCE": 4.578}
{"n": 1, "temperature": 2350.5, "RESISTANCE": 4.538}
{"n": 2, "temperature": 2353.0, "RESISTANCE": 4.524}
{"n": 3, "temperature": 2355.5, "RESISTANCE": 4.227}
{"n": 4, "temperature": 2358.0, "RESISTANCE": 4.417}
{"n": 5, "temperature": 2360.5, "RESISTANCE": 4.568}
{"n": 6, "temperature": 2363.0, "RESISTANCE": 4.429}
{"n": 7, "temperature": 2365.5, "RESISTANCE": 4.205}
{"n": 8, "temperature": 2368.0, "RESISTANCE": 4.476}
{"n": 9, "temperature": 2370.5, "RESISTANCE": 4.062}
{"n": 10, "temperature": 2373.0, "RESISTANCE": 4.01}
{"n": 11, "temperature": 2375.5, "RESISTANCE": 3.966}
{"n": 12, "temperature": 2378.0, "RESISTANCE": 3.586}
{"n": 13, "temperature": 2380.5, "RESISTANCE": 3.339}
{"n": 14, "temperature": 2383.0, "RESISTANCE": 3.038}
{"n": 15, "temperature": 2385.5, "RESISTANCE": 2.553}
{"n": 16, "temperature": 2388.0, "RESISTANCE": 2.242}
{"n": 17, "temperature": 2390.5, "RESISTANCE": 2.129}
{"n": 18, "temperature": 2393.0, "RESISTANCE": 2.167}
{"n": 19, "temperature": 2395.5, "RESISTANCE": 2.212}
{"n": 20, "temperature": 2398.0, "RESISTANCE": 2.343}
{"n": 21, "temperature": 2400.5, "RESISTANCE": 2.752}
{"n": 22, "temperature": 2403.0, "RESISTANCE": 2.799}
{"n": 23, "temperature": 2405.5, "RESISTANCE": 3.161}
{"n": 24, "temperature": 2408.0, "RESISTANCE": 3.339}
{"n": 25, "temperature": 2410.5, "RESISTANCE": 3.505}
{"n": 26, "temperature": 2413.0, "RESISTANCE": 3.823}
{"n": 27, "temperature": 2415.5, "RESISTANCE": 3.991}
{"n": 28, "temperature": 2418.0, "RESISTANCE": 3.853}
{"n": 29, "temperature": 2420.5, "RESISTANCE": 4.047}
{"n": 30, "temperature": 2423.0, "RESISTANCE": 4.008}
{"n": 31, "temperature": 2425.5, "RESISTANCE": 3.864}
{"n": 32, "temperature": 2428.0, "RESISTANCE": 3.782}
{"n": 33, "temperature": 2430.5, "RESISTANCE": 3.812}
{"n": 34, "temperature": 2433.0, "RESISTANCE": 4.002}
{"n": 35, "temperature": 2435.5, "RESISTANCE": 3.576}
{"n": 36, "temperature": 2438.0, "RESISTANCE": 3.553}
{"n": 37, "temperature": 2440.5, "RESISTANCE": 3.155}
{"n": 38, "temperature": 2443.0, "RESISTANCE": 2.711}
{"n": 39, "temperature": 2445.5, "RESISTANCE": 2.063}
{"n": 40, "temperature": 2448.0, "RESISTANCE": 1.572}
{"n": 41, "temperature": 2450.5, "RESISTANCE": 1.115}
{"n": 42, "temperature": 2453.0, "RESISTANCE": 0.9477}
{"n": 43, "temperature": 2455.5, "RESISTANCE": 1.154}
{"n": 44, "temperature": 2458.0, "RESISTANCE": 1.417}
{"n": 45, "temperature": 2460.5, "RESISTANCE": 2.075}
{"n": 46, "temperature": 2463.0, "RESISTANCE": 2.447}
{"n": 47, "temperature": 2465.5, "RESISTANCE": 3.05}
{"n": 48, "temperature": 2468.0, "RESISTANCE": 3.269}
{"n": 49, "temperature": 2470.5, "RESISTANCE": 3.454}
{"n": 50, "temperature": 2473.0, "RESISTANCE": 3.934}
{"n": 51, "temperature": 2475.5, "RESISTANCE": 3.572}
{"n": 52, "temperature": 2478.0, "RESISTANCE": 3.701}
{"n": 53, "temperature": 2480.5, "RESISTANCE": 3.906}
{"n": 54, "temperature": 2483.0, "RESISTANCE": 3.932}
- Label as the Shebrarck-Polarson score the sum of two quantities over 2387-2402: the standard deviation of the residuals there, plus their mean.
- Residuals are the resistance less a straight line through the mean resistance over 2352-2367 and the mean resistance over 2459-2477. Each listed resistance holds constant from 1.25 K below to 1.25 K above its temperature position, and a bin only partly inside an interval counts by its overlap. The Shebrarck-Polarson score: -1.4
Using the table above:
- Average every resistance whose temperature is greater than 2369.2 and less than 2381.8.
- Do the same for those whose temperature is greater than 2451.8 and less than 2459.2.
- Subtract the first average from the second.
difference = -2.6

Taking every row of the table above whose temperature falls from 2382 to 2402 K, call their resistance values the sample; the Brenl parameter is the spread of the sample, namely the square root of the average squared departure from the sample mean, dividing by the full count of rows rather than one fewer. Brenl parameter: 0.30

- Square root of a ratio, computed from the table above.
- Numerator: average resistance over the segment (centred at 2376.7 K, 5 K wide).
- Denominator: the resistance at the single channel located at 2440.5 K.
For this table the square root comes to 1.09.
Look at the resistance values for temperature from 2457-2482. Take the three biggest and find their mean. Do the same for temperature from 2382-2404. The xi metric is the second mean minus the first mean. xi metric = -1.0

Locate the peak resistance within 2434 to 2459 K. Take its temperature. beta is 2435.5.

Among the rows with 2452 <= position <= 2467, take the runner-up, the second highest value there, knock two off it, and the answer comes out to 0.4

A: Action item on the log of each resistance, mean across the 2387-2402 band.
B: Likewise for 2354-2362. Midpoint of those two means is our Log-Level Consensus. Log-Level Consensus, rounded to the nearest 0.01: 0.50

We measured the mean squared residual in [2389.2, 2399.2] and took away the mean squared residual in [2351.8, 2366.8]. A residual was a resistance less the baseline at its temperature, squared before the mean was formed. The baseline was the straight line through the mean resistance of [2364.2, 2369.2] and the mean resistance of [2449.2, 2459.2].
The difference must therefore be 1.2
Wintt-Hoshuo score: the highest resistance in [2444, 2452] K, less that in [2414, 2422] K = -2.0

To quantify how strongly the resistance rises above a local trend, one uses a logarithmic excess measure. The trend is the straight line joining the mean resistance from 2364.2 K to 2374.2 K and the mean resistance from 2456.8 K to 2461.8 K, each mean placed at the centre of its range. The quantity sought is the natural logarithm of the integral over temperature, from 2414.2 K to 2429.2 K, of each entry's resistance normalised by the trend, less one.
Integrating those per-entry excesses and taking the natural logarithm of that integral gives 1.8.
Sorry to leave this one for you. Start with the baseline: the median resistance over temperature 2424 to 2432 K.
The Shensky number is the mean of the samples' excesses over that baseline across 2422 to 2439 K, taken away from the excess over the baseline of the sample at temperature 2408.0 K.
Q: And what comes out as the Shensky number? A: -0.5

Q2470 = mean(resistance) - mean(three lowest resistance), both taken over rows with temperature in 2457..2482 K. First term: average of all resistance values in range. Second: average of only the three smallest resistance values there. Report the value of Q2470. 1.1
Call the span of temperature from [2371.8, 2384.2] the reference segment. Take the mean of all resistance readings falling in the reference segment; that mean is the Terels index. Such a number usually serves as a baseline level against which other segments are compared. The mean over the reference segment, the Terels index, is 3.59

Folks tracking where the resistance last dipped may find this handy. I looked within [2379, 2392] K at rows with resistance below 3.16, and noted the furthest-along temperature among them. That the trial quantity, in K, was 2390.5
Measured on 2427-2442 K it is 2440.5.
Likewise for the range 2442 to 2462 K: 2460.5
